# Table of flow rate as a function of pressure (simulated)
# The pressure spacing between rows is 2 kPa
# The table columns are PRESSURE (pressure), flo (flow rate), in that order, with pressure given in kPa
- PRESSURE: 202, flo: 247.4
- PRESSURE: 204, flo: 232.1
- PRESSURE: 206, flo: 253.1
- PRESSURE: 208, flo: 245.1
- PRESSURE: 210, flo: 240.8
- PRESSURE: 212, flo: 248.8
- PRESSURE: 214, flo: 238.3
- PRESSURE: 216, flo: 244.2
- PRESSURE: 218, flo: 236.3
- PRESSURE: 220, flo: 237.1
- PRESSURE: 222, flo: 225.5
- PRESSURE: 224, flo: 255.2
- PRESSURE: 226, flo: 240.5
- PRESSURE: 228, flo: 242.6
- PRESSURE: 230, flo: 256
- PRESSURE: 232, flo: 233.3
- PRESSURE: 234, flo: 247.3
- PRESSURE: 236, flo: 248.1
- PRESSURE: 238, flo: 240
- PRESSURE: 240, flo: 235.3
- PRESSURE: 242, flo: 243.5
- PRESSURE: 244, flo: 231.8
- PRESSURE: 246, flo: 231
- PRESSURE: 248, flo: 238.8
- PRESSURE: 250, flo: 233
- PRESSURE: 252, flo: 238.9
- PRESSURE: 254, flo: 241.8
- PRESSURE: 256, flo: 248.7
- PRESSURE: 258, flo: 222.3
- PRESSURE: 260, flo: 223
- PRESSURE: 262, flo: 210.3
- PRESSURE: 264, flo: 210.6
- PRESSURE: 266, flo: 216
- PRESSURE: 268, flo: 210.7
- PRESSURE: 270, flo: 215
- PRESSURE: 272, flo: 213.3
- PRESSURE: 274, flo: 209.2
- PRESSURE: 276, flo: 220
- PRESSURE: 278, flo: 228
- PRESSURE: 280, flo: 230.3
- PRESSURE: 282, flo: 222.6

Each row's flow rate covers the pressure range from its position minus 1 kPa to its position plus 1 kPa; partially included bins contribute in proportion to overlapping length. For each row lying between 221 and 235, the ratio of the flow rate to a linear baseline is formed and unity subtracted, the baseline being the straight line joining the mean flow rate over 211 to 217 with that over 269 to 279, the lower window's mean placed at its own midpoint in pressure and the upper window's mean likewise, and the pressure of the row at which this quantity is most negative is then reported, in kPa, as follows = 222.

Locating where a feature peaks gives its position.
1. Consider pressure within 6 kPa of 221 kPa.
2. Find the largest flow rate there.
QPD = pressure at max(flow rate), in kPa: 224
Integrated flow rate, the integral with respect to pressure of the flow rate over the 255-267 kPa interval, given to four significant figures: 2662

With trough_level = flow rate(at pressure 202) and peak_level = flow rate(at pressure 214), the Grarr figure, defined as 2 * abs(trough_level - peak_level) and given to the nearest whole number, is 18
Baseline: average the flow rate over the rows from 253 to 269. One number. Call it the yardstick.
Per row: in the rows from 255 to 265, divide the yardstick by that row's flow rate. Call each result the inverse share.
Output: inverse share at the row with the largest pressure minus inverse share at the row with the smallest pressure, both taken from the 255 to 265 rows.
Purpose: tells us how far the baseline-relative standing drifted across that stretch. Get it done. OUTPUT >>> 0.16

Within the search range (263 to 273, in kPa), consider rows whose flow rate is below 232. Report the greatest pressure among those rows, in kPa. 272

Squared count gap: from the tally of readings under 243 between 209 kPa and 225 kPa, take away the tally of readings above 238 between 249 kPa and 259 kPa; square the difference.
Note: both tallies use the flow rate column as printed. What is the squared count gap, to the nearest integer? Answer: 4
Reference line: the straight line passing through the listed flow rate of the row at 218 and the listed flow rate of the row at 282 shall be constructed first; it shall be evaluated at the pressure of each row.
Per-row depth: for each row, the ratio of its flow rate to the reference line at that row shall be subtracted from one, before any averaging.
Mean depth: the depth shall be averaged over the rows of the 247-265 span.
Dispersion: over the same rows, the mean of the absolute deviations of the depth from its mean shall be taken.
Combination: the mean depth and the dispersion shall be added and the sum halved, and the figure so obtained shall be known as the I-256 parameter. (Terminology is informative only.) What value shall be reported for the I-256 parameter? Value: 0.02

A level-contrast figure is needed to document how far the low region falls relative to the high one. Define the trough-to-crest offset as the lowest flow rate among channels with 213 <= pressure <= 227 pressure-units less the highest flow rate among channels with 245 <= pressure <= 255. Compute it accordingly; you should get -16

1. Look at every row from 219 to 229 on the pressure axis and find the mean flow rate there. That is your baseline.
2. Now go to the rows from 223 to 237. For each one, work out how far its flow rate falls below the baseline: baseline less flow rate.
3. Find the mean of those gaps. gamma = -6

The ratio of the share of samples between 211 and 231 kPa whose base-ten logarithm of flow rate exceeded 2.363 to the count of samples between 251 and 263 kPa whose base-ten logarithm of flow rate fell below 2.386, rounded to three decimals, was 0.180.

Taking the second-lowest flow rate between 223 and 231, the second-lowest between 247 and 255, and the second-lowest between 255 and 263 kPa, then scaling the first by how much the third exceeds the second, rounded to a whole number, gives -4003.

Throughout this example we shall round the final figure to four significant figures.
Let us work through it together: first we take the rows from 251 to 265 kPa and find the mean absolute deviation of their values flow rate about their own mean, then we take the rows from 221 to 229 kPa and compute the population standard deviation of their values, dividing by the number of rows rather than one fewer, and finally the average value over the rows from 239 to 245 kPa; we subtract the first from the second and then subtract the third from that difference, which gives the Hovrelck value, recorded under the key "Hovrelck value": -239.3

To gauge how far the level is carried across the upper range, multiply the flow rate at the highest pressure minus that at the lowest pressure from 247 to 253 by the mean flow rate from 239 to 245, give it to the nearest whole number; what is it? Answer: 24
